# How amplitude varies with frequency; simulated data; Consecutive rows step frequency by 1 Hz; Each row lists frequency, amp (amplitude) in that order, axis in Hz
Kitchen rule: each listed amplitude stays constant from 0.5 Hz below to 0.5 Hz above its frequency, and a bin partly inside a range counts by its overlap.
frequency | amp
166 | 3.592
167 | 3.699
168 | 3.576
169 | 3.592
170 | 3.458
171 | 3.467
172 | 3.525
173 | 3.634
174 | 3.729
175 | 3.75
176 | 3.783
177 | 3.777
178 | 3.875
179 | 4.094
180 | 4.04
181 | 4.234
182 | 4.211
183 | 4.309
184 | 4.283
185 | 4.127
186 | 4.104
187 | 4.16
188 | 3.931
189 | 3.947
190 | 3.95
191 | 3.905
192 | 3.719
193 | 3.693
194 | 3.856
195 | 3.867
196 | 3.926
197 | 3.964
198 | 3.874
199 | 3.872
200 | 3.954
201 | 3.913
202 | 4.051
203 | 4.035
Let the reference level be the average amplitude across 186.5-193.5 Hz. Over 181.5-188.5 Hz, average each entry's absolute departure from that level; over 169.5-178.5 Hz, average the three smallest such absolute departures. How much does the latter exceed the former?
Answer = -0.17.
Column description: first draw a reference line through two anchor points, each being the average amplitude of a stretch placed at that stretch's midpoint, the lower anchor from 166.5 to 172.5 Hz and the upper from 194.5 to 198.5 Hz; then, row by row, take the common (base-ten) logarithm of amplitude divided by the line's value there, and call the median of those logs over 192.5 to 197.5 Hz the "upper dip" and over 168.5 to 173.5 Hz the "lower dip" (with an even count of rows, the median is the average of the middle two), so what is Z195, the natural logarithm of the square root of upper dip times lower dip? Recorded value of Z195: -5.5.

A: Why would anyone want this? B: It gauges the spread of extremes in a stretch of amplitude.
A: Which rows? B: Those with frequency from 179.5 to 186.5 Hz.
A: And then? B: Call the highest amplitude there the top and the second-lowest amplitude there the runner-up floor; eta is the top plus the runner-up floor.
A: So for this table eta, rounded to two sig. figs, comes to 8.4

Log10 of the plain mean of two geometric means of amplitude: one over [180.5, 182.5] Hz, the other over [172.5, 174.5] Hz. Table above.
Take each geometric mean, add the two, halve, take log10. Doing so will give 0.597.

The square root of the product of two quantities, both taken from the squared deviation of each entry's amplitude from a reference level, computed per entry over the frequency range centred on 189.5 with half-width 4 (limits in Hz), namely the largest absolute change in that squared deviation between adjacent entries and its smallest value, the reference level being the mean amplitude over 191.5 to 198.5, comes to 0.019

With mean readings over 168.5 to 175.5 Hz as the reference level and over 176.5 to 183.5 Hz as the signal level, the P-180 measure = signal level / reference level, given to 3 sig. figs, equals 1.13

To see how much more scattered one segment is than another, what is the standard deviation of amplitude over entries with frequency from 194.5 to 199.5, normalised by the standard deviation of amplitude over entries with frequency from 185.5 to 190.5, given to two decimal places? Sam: 0.40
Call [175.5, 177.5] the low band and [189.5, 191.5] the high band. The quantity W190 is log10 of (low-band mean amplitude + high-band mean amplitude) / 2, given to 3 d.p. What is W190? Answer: 0.586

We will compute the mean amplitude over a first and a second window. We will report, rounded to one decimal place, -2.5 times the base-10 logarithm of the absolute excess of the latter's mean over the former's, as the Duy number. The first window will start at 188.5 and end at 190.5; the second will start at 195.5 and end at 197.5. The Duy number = 6.1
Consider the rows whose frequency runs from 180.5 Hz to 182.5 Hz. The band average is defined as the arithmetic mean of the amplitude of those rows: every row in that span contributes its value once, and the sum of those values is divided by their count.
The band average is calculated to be 4.22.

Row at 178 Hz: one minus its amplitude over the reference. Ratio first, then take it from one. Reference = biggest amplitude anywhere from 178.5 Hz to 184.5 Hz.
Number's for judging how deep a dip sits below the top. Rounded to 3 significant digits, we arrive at 0.101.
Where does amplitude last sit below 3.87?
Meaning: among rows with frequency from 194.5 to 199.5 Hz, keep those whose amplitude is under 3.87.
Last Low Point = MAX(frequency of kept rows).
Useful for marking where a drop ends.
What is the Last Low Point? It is 195 Hz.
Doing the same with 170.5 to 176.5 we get 176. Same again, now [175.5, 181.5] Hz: 177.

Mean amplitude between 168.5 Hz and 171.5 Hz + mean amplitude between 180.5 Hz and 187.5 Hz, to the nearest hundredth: 7.71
